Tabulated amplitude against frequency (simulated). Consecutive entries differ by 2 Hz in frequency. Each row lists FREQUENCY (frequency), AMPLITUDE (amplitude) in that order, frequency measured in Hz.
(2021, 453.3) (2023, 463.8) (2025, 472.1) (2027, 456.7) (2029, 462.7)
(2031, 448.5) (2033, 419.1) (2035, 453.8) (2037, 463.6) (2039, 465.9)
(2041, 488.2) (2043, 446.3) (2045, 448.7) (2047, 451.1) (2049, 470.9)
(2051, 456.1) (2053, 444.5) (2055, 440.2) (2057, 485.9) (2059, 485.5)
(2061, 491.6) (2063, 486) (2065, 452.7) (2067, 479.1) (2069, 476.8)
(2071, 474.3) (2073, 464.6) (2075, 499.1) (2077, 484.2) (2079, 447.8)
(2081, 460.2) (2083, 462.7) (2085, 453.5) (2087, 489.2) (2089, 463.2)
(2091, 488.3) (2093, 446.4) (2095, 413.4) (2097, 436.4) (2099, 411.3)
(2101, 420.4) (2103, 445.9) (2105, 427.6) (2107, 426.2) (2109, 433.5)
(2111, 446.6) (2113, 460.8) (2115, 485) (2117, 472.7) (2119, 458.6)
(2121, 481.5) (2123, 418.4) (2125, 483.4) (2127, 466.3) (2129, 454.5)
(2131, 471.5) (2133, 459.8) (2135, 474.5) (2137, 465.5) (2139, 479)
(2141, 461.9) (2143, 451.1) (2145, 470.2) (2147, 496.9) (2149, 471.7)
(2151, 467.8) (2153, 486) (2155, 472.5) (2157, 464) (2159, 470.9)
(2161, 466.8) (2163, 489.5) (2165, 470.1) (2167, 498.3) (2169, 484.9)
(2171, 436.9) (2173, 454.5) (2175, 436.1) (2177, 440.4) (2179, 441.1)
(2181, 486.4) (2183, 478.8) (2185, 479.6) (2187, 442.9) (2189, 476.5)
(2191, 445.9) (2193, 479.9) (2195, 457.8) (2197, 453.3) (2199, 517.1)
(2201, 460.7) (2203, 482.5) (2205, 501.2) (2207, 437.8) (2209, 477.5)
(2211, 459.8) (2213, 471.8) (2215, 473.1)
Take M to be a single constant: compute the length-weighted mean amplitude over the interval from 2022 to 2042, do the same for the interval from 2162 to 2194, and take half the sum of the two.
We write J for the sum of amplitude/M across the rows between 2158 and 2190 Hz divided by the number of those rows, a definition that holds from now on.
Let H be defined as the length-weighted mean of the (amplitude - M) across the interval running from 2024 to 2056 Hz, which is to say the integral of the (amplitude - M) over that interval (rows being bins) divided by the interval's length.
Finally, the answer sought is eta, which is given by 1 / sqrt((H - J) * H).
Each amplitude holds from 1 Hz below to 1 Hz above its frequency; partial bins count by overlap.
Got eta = 0.14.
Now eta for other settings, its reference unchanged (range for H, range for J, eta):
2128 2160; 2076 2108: 0.14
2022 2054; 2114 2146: 0.17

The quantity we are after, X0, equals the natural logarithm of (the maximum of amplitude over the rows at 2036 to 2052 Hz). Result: 6.19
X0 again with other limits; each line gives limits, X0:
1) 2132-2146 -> 6.17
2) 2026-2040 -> 6.14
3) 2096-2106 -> 6.10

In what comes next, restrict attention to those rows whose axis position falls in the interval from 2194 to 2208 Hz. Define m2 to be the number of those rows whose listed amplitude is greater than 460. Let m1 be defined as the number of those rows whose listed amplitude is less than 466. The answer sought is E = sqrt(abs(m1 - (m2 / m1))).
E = 1.73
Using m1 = 4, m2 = 4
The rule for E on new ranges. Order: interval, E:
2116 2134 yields 1.66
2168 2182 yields 2.14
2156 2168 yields 2.24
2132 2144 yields 1.73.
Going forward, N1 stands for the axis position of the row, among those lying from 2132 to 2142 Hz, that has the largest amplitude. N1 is 2139 Hz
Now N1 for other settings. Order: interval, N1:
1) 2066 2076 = 2075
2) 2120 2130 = 2125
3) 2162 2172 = 2167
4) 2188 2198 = 2193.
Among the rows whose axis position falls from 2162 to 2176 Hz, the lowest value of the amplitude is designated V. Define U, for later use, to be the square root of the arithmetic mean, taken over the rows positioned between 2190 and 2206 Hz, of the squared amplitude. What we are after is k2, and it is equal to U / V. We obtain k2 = 1.09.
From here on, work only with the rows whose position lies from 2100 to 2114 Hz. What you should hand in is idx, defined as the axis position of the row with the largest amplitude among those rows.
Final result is 2113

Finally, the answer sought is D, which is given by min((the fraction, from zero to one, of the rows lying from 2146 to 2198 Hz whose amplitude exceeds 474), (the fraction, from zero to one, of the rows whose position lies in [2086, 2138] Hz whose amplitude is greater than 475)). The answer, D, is 0.19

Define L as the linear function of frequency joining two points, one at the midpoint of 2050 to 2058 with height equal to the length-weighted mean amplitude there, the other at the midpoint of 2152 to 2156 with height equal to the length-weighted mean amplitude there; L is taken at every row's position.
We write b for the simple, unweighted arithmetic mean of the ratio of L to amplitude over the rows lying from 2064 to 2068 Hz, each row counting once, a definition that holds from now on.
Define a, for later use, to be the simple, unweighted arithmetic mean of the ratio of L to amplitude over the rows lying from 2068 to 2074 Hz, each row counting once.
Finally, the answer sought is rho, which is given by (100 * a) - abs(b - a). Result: 98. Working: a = 0.98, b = 0.99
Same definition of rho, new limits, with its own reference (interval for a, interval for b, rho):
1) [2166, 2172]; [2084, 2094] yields 102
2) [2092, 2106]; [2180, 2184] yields 109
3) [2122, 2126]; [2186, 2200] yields 105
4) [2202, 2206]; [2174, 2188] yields 100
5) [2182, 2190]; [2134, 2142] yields 104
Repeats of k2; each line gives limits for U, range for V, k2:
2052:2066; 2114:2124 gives 1.12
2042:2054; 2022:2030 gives 0.99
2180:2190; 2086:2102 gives 1.15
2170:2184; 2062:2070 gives 1.00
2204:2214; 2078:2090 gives 1.05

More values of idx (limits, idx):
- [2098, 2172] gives 2167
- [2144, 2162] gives 2147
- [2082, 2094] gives 2087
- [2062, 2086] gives 2075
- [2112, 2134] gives 2115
